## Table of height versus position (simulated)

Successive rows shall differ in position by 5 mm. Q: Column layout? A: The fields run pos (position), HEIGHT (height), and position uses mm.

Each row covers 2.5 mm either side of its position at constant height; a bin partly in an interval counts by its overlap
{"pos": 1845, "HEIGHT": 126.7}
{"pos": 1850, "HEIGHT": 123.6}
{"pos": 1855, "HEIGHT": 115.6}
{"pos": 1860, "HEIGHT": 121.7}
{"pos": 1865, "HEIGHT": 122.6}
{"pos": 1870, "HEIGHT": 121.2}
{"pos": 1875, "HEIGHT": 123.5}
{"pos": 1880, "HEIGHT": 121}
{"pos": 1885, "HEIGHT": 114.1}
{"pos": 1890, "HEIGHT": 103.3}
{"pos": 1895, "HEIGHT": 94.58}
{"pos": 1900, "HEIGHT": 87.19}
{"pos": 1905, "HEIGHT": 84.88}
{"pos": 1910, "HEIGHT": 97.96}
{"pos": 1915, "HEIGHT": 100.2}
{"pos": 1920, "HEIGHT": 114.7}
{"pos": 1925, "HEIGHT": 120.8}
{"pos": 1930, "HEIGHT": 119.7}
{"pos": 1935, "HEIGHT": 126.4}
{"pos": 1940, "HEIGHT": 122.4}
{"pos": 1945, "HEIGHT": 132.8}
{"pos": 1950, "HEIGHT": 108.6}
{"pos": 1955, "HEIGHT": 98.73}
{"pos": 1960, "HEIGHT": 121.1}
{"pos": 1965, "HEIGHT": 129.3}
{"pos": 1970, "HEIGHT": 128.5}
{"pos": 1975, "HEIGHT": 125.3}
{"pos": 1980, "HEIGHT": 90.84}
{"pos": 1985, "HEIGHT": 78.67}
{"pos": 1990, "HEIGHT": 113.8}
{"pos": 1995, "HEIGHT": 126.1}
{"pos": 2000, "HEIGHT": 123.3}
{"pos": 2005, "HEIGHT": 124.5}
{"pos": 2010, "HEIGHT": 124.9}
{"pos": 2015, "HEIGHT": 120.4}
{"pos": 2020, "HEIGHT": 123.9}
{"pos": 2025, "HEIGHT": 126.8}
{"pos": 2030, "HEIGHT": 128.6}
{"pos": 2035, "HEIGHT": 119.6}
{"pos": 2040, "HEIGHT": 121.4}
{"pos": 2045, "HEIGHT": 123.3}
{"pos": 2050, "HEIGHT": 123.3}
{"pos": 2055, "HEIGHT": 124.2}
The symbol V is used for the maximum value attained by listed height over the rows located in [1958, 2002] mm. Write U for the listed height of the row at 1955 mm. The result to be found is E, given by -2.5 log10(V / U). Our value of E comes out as -0.293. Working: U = 98.73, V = 129.3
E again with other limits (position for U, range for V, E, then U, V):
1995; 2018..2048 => -0.021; 126.1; 128.6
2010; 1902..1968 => -0.067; 124.9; 132.8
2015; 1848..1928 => -0.028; 120.4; 123.6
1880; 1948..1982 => -0.072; 121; 129.3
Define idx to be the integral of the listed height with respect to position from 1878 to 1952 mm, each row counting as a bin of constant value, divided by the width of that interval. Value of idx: 110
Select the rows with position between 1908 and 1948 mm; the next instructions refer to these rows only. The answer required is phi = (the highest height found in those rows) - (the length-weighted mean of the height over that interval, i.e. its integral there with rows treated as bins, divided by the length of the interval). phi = 15.8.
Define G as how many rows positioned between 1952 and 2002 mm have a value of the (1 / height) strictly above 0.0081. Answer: 6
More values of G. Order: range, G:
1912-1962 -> 8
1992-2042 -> 4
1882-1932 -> 10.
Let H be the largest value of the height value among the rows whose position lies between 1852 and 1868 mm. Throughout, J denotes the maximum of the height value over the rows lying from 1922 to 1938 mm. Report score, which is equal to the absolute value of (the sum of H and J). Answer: 249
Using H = 122.6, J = 126.4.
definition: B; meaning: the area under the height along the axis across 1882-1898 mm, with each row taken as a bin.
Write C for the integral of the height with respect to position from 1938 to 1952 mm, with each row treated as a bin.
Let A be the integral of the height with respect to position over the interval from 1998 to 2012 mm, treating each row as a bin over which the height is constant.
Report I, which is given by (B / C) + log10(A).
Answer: 4.22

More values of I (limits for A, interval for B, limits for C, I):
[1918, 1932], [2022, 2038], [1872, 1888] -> 4.27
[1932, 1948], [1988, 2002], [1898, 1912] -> 4.66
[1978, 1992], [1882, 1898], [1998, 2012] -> 4.08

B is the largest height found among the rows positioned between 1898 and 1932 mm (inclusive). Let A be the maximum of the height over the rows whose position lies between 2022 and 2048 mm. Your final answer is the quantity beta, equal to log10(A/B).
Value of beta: 0.027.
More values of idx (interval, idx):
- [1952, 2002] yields 113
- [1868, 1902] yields 109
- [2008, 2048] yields 124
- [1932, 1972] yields 121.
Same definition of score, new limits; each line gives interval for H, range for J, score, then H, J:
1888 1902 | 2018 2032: 232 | 103.3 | 128.6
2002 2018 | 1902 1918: 225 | 124.9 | 100.2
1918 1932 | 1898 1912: 219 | 120.8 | 97.96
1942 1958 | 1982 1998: 259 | 132.8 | 126.1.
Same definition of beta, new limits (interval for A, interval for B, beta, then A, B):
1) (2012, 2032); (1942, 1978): -0.014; 128.6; 132.8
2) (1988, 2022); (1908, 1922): 0.041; 126.1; 114.7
